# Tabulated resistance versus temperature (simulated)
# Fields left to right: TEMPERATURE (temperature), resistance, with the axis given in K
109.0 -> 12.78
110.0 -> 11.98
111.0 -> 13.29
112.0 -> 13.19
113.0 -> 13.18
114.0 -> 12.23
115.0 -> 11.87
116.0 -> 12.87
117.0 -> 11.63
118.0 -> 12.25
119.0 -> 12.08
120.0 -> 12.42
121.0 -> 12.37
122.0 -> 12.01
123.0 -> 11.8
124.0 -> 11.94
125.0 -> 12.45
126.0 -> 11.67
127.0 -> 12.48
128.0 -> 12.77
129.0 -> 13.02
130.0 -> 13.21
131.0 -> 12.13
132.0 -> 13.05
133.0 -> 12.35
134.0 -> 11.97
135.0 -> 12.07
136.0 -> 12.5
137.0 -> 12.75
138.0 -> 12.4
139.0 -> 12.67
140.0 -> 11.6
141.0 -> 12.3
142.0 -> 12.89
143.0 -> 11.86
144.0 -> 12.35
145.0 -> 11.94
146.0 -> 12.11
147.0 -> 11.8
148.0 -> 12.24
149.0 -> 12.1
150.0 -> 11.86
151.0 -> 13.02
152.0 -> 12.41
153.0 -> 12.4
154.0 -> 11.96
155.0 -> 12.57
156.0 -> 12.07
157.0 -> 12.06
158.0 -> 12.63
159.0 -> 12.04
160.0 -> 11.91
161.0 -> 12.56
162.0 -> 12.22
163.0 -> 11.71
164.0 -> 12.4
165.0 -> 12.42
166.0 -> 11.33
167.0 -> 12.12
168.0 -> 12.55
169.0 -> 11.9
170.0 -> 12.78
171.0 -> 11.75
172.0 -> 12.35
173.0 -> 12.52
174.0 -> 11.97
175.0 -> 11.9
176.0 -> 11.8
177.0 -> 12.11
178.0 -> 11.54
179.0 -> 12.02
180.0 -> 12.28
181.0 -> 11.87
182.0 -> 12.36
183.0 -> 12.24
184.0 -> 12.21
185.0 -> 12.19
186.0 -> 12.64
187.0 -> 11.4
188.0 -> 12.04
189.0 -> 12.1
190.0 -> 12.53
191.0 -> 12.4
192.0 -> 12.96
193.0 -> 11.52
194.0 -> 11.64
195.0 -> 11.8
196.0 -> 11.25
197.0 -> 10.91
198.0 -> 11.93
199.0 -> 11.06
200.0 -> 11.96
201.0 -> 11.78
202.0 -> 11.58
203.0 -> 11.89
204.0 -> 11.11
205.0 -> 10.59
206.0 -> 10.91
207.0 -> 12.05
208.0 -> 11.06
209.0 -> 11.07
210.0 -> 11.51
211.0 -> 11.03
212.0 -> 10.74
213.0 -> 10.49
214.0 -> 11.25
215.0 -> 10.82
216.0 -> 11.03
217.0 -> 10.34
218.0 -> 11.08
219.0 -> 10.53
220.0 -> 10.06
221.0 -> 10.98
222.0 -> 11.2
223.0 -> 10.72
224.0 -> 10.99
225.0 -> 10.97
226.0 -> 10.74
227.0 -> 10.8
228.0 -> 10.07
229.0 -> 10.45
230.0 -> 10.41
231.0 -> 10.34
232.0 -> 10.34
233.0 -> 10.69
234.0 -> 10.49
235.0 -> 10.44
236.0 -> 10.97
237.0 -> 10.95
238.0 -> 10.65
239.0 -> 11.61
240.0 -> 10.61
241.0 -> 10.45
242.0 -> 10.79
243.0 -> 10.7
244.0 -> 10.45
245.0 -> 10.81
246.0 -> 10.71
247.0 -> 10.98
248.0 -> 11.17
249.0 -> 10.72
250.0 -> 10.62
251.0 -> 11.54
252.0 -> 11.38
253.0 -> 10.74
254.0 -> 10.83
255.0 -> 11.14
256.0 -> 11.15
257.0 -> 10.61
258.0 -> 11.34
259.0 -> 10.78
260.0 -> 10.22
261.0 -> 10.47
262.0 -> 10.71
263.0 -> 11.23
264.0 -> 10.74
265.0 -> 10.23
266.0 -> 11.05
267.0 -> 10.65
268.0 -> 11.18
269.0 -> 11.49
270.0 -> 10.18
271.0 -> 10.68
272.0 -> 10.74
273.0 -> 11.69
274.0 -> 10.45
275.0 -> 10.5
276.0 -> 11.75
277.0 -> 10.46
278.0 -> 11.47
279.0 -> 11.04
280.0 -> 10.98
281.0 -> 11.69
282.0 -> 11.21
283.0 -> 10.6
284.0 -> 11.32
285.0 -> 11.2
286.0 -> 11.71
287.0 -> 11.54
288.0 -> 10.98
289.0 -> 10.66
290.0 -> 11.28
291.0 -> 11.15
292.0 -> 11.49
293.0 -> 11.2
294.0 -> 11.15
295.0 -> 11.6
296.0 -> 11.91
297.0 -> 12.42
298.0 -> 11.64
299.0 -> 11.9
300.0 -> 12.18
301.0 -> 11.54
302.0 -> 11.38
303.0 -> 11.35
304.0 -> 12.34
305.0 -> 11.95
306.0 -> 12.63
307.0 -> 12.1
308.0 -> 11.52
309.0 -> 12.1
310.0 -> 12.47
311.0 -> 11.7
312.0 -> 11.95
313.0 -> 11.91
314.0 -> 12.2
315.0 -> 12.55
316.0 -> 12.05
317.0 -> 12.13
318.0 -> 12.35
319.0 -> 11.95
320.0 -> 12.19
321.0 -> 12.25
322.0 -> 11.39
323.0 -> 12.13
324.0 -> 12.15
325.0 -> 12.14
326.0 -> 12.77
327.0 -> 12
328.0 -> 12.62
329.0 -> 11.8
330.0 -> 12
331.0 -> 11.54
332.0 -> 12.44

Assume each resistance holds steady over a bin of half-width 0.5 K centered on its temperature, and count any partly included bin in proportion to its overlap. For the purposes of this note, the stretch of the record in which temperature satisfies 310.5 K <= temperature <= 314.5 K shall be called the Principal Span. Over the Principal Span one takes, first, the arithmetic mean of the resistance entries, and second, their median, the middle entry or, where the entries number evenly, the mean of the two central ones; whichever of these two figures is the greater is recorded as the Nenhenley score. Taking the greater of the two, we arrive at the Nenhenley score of 11.9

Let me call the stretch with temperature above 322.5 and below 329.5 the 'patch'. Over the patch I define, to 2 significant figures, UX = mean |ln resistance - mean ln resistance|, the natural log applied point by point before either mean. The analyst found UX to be 0.022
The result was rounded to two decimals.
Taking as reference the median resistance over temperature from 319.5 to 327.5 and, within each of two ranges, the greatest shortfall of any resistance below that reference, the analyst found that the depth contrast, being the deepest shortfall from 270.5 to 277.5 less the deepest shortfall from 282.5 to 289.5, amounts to 0.15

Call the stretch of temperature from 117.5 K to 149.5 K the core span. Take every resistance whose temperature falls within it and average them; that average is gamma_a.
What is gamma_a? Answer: 12.3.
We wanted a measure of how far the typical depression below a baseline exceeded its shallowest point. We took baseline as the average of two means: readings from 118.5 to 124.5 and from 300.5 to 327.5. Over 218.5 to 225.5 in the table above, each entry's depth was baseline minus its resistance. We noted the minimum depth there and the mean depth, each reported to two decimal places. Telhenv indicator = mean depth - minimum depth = 0.42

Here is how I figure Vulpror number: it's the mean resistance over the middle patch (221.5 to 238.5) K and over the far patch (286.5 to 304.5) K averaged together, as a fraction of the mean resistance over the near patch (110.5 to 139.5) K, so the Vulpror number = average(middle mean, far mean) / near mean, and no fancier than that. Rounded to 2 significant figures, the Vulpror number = 0.89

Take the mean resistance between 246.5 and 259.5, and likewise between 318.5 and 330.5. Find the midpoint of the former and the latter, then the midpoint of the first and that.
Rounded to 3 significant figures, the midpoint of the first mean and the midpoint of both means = 11.3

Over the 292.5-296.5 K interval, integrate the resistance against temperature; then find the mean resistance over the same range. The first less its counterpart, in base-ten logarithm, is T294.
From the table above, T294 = 1.54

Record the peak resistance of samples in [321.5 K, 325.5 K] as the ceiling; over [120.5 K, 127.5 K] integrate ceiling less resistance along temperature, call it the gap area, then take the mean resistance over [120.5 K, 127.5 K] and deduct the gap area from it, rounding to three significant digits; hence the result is 11.8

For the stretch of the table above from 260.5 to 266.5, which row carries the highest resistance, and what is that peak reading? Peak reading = 11.23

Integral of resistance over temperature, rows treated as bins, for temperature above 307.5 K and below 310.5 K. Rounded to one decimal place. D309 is 36.1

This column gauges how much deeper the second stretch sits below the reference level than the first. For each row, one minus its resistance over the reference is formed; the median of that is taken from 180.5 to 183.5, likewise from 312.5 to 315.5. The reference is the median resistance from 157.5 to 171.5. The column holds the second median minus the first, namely 0.00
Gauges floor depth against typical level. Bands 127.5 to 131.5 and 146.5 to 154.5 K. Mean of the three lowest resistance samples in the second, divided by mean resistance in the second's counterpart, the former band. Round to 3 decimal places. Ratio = 0.929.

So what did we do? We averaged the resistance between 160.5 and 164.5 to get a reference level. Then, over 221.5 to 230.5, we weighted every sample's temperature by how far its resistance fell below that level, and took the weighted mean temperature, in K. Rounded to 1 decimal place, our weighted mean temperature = 226.4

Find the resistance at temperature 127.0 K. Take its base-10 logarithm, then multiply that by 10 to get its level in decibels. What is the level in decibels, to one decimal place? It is 11.0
